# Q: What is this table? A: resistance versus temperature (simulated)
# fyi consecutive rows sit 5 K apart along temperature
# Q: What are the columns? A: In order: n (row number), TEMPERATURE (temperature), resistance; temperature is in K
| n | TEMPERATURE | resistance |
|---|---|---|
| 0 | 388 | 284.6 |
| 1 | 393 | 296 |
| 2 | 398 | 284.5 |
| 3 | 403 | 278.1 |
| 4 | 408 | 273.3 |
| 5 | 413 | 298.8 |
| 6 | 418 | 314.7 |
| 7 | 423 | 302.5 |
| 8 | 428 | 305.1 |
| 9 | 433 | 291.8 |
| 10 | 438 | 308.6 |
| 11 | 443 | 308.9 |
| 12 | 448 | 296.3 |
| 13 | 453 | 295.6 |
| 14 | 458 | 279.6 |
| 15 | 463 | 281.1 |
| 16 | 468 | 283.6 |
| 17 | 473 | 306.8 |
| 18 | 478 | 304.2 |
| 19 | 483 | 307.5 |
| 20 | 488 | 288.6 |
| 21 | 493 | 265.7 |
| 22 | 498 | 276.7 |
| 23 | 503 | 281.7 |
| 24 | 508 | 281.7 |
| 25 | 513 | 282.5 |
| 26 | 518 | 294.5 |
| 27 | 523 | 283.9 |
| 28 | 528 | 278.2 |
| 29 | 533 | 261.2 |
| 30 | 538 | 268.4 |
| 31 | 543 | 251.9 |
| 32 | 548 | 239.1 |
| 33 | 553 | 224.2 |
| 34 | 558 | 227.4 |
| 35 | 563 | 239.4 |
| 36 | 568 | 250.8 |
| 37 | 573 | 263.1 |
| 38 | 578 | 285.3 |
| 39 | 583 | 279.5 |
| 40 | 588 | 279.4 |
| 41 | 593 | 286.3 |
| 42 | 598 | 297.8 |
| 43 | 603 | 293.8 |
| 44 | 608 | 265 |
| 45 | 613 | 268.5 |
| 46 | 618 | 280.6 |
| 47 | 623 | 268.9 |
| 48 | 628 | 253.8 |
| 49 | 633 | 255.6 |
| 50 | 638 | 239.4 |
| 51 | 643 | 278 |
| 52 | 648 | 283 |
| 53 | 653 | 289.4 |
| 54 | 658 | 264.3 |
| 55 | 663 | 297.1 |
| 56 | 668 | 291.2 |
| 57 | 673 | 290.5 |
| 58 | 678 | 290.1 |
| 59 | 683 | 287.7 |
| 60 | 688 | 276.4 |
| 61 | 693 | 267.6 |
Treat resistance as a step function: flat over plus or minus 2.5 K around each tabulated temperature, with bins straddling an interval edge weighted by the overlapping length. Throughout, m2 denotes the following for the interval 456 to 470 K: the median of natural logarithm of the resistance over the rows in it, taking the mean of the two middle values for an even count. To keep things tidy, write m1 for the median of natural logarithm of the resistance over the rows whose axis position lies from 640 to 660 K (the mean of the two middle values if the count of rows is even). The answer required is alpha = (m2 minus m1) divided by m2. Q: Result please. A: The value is 0.00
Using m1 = 5.64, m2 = 5.64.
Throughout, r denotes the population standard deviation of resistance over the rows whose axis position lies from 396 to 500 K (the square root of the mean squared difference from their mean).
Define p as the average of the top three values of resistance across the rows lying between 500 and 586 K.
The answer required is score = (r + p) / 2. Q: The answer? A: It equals 150.8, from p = 288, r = 13.6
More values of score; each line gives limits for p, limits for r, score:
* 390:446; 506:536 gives 160.3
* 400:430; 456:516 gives 159.9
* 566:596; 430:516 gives 148.2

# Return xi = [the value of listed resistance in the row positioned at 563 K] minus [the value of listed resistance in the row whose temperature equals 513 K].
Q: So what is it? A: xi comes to -43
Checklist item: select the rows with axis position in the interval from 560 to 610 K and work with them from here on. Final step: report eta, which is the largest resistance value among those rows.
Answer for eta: 297.8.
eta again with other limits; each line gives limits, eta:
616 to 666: 297.1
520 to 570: 283.9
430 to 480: 308.9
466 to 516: 307.5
